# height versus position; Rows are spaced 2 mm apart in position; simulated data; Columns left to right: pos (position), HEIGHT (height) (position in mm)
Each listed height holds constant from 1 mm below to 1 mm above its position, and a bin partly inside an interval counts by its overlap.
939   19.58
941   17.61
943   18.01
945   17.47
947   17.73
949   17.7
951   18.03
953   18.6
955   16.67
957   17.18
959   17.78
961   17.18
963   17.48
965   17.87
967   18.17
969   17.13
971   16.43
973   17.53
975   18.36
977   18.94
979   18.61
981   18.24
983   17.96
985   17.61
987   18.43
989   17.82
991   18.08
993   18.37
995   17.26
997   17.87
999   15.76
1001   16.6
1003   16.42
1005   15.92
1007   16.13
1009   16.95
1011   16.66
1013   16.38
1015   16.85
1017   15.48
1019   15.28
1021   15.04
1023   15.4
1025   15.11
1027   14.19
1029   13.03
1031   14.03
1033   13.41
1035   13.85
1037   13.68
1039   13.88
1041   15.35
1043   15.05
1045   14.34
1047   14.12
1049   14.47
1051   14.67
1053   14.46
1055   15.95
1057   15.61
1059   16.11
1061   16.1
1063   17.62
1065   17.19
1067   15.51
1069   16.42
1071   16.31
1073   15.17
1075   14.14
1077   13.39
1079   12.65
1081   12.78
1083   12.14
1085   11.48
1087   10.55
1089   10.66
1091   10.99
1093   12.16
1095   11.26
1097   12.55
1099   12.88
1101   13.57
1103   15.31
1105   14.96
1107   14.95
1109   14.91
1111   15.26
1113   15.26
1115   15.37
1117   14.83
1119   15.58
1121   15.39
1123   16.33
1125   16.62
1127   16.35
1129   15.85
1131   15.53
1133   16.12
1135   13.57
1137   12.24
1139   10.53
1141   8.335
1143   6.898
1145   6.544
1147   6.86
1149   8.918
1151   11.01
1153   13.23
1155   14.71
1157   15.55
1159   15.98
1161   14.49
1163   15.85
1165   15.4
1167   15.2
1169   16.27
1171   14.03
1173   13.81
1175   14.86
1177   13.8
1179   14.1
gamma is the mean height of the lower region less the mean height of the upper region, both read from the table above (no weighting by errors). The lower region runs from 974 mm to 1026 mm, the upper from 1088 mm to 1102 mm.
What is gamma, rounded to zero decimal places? 5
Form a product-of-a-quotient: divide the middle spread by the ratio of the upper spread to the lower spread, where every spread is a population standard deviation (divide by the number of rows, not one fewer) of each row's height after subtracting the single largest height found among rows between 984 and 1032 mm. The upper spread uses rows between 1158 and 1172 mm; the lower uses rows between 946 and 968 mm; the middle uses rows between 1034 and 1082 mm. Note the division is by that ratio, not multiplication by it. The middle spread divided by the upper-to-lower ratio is 0.86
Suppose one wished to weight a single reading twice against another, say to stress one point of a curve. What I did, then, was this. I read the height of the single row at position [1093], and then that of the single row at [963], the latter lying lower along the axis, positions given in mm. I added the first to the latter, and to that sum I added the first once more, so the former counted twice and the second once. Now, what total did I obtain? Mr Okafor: 41.8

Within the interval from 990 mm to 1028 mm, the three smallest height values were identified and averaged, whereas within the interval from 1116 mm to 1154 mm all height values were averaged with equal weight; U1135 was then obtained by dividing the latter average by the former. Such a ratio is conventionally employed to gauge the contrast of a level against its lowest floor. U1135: 0.86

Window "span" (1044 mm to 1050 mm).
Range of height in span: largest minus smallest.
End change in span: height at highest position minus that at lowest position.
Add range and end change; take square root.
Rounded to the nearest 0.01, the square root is 0.69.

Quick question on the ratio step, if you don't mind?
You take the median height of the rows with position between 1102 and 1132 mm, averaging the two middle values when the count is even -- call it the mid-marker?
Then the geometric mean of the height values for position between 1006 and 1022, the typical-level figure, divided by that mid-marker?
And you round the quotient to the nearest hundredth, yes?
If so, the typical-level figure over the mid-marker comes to 1.05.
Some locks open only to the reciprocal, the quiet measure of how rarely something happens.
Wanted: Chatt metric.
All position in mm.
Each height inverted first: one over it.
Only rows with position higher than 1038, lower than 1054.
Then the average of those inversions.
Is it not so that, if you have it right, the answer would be 0.069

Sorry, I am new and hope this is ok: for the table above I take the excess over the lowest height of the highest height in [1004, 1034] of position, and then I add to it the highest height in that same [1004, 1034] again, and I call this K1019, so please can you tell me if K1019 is 21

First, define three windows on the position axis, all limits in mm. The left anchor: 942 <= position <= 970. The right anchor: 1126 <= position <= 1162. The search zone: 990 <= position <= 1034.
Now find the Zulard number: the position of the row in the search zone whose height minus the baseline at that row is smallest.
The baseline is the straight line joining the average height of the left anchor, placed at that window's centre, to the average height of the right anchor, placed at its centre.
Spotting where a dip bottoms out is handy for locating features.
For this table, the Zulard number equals 1029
